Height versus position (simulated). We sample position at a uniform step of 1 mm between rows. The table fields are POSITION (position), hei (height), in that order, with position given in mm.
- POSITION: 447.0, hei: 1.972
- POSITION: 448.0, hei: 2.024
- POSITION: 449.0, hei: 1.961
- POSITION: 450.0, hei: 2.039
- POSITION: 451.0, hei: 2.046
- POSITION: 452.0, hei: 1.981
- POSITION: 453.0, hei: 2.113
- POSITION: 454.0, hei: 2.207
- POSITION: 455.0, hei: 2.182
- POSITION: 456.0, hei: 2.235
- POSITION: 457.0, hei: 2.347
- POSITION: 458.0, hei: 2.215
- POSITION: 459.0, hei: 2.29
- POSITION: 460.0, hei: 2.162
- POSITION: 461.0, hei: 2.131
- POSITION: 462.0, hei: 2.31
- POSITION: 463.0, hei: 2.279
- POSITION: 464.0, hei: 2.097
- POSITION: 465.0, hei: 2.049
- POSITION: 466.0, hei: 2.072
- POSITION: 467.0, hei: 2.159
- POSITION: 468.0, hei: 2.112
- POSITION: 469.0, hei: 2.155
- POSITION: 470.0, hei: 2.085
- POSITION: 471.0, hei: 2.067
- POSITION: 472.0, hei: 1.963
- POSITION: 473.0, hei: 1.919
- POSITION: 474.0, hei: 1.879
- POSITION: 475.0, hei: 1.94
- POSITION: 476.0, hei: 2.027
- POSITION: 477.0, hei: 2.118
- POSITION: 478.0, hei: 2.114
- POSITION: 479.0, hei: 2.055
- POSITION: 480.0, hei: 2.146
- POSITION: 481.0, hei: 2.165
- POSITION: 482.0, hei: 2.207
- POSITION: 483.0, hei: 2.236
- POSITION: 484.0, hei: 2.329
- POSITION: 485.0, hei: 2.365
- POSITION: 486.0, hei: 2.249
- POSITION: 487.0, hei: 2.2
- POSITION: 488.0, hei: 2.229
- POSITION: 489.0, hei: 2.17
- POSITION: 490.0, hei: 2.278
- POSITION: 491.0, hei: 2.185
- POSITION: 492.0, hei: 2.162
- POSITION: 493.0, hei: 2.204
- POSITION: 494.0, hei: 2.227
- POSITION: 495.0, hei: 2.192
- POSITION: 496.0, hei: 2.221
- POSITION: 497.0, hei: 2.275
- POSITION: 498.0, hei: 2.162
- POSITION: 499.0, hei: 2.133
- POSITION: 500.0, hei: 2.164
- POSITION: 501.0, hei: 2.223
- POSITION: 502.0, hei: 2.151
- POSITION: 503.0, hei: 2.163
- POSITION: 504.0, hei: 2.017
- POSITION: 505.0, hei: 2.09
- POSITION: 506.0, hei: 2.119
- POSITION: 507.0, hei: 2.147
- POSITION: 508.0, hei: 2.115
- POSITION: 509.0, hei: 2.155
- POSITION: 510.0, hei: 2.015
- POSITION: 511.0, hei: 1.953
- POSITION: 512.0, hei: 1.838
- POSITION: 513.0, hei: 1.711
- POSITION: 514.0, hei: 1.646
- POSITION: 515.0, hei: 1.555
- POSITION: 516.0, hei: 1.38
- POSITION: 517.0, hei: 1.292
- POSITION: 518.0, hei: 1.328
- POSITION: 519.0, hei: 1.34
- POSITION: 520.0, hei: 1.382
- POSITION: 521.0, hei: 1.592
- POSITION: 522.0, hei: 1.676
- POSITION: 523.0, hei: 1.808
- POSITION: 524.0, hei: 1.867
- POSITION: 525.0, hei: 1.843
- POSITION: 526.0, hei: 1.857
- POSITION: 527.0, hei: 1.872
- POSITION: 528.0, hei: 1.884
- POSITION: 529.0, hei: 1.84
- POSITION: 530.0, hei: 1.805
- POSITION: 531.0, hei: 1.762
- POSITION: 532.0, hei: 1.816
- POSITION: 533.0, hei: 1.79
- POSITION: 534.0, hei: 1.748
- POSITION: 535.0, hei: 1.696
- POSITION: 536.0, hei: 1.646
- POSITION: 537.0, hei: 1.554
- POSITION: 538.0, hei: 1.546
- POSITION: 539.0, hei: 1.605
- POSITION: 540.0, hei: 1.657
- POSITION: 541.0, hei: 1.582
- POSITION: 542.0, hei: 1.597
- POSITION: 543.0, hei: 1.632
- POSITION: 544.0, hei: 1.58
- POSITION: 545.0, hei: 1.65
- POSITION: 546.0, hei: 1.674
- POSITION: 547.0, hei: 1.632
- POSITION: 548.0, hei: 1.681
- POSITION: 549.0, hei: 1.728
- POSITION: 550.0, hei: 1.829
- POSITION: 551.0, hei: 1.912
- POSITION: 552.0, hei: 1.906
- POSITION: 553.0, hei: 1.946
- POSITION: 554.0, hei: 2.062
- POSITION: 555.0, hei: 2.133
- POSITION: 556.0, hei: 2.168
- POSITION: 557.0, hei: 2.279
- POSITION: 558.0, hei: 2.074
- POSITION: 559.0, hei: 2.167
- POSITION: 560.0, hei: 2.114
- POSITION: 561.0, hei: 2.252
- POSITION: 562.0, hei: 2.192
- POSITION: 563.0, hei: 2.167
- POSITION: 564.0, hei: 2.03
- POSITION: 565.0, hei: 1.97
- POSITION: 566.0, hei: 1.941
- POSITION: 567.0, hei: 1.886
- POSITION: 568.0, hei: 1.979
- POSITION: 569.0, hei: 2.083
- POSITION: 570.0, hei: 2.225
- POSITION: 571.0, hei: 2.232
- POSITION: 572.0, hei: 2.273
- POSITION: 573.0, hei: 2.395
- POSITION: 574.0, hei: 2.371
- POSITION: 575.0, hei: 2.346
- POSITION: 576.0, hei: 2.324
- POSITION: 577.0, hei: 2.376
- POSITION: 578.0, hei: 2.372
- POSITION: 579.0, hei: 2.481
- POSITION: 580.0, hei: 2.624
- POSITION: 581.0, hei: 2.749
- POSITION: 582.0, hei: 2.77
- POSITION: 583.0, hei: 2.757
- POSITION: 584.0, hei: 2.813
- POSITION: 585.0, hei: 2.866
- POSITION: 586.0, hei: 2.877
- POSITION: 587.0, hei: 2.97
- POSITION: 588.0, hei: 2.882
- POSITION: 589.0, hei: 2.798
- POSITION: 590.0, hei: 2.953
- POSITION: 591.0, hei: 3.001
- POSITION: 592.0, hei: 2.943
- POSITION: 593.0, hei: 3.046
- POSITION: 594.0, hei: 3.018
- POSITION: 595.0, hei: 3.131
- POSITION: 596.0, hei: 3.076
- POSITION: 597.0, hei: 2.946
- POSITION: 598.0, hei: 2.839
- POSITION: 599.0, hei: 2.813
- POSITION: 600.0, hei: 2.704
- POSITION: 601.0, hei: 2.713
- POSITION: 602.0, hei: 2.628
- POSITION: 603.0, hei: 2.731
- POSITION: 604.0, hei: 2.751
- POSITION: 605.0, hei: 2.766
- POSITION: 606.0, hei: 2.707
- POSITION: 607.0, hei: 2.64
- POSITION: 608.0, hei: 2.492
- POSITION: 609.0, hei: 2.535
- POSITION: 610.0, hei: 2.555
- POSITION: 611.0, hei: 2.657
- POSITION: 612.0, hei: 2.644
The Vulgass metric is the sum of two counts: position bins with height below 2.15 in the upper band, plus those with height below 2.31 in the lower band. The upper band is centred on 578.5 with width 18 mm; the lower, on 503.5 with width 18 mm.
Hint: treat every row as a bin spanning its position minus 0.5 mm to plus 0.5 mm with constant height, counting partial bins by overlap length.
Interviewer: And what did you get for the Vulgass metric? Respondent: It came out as 18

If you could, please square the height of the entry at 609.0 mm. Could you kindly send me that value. 6.43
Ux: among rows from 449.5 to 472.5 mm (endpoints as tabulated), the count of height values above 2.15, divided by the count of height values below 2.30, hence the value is 0.5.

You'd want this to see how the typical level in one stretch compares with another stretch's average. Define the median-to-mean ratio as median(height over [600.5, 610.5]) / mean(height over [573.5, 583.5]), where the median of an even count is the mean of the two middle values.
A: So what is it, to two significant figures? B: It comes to 1.1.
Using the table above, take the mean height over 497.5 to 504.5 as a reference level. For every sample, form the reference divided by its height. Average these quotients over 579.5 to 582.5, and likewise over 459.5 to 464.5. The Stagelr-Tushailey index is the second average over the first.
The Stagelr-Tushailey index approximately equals 1.24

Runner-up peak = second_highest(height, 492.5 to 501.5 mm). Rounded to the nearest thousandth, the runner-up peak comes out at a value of 2.227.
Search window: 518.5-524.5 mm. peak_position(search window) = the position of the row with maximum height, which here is 524.0 mm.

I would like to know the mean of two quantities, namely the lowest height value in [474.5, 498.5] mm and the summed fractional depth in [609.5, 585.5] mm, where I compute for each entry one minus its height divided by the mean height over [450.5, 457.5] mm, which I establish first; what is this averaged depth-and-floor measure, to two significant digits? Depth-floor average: -2.8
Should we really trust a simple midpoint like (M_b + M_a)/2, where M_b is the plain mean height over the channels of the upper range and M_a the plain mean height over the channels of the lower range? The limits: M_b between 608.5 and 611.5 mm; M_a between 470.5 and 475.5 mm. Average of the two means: 2.27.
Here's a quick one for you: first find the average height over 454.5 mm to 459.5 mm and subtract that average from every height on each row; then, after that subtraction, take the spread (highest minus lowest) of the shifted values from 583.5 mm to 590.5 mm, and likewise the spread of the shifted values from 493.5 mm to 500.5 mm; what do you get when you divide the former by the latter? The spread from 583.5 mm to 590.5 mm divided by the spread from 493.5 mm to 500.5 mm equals 1.2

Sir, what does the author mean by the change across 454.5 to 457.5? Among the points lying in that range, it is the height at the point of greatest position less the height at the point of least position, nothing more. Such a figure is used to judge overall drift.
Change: 0.165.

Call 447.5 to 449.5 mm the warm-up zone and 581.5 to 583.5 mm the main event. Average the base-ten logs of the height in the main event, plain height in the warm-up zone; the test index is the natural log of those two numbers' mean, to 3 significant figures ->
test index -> 0.196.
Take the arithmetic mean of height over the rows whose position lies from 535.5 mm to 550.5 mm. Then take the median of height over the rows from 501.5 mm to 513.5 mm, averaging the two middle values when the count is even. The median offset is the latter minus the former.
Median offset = 0.46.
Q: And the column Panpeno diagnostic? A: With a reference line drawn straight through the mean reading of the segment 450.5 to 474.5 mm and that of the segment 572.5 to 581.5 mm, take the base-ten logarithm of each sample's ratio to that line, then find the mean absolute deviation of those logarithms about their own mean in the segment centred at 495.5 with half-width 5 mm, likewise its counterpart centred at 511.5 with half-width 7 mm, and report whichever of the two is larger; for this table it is 0.072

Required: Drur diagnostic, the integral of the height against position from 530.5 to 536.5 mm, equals 10.5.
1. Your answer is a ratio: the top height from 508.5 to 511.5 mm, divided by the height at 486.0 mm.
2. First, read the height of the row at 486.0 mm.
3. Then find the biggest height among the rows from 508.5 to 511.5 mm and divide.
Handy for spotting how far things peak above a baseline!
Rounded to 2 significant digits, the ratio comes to 0.96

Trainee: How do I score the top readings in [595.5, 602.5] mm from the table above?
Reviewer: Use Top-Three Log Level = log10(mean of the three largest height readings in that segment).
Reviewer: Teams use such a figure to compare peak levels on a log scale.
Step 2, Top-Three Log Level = 0.470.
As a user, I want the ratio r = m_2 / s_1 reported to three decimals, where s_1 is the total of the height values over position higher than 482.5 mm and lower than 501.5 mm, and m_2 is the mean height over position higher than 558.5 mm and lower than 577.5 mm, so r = 0.052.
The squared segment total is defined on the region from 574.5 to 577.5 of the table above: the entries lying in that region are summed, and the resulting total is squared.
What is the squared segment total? 50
